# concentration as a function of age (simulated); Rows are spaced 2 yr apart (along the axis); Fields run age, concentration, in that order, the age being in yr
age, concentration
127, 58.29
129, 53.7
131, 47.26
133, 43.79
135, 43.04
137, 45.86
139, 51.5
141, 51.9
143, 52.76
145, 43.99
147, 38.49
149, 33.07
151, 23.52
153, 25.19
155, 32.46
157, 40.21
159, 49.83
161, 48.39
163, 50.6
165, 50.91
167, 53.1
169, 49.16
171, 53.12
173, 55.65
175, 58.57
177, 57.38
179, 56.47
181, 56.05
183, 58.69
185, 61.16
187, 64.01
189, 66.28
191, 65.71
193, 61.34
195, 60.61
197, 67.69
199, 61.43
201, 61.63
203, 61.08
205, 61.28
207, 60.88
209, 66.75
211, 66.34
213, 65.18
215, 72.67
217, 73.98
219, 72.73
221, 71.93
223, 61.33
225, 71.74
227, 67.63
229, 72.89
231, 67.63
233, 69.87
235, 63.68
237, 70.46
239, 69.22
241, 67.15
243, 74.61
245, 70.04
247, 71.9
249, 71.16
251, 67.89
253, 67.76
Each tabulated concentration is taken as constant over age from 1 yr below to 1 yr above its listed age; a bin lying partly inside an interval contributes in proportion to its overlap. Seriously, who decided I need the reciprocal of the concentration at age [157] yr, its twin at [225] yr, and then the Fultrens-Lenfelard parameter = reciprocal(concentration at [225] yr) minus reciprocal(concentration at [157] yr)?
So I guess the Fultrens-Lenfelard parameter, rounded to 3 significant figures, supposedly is -0.0109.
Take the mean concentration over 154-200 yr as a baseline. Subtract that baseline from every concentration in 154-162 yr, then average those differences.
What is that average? -13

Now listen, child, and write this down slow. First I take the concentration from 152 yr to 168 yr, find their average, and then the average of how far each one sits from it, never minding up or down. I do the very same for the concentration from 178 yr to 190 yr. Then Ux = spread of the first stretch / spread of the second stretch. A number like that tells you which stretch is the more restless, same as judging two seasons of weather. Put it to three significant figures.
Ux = 2.49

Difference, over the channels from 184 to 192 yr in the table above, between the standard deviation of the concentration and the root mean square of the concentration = -62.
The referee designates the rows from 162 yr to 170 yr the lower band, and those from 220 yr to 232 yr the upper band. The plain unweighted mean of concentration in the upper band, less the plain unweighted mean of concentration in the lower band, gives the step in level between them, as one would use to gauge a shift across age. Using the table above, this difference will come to 18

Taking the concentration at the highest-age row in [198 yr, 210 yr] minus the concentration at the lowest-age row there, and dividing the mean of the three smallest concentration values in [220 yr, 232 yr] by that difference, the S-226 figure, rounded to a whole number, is 12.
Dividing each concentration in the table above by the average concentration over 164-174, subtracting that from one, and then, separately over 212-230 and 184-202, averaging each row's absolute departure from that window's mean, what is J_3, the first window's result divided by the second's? 1.52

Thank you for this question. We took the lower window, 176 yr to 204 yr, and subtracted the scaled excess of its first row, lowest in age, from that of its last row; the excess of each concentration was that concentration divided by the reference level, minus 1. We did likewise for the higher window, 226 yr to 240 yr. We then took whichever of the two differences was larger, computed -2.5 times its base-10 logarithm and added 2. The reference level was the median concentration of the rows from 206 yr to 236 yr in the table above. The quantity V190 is 5.2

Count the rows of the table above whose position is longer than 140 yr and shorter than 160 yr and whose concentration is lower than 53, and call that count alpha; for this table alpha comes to 10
